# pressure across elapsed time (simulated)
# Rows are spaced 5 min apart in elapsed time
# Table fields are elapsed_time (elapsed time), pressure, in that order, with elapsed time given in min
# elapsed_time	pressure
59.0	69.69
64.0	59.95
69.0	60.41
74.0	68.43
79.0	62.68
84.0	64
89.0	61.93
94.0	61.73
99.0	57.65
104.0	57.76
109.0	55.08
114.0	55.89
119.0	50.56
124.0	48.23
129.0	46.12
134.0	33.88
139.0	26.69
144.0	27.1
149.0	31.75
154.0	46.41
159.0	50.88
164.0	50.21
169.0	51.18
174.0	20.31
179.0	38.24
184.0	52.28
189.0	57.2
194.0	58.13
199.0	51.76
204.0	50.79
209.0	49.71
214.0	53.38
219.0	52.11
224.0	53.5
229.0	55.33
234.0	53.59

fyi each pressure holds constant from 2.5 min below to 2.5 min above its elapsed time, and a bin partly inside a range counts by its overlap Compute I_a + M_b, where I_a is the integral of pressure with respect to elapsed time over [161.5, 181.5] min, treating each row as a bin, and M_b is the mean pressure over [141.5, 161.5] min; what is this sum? 839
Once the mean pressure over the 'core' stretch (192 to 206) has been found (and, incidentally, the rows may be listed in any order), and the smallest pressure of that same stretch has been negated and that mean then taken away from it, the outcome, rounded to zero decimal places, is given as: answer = -104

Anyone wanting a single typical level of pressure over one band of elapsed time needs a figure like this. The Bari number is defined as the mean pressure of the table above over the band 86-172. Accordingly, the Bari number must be 48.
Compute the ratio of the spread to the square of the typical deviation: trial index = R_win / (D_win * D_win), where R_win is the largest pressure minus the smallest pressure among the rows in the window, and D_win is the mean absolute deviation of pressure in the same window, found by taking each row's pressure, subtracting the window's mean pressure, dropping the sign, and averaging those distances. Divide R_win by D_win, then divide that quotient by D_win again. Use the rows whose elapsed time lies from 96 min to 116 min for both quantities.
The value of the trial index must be 2.2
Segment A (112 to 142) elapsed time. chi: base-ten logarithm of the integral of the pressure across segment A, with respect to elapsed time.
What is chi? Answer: 3.1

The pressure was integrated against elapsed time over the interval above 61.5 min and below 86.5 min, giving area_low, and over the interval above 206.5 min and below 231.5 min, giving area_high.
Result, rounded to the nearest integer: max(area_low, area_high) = 1577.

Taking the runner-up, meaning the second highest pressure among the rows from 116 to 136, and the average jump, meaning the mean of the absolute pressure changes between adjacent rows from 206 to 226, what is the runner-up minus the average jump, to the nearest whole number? 46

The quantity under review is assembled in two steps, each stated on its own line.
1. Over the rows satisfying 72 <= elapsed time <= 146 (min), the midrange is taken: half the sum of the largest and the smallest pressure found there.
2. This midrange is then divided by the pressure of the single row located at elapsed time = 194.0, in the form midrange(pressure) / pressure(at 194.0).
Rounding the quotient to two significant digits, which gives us 0.82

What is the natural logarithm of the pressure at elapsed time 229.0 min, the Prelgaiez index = 4.01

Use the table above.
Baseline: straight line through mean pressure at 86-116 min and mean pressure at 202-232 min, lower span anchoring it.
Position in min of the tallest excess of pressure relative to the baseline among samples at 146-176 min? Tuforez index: 169.0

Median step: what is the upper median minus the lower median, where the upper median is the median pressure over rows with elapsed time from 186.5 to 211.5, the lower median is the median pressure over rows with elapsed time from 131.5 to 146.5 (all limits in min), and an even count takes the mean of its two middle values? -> 25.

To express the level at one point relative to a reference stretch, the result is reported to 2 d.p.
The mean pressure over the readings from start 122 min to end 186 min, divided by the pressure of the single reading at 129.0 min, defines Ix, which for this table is 0.87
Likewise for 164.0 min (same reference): 0.80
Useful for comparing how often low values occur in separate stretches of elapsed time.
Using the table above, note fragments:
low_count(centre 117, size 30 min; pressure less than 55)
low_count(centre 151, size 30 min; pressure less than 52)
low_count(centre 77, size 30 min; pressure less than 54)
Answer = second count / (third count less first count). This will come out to -2.0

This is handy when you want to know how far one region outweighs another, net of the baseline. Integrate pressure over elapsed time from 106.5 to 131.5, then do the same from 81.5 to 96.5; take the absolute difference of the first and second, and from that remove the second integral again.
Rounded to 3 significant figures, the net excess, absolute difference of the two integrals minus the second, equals -597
